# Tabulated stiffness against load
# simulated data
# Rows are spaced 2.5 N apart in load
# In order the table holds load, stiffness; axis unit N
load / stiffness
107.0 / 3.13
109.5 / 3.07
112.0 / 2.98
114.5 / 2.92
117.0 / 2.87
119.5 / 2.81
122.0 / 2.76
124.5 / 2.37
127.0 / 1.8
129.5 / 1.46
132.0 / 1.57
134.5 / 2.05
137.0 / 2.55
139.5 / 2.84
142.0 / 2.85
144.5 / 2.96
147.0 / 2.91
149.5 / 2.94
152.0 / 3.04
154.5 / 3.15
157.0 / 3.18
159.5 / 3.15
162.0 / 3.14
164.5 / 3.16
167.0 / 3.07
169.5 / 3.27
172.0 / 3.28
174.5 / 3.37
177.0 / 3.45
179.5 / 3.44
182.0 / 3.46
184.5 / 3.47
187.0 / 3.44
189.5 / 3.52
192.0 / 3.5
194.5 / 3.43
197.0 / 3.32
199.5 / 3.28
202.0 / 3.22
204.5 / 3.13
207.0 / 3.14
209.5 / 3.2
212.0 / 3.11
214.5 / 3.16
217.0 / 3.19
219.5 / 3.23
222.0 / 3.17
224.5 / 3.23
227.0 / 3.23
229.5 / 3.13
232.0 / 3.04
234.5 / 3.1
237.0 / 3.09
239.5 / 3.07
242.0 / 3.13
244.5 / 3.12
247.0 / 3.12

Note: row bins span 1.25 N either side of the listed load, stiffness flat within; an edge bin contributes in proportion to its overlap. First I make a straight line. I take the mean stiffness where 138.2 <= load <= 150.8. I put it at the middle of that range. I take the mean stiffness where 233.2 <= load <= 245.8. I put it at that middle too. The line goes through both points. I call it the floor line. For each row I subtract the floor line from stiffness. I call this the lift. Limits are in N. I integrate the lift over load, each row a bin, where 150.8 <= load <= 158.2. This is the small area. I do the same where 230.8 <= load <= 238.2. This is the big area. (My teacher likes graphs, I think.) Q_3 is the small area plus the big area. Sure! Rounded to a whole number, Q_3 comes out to 1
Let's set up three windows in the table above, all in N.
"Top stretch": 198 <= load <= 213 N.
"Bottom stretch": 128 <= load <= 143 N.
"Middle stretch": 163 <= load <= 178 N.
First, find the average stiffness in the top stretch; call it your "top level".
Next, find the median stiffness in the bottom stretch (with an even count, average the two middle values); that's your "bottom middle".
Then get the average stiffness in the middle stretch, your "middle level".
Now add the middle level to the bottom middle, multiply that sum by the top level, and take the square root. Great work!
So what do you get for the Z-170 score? 4.21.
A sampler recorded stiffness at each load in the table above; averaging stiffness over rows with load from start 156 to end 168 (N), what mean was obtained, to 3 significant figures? 3.14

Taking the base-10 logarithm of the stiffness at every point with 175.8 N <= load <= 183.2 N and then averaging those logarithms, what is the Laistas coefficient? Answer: 0.538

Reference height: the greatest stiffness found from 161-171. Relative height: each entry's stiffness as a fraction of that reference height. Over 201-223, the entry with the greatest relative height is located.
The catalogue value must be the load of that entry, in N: 219.5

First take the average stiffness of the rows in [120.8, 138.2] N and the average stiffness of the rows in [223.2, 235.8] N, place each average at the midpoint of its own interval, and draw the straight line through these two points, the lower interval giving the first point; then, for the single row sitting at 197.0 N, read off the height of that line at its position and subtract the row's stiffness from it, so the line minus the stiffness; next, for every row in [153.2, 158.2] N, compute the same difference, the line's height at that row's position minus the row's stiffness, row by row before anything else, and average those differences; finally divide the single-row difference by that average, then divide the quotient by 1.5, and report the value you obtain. 0.431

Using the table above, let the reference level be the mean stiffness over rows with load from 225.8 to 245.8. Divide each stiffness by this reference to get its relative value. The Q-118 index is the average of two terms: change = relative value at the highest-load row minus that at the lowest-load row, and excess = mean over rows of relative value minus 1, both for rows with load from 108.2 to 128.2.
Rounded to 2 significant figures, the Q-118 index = -0.27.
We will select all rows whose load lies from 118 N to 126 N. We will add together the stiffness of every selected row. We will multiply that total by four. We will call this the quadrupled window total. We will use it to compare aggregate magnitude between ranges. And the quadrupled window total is 31.8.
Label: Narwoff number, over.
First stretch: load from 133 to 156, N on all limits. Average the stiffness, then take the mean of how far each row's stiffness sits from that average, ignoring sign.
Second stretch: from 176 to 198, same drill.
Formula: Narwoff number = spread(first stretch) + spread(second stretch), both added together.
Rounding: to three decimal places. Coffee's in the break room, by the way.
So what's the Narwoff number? 0.262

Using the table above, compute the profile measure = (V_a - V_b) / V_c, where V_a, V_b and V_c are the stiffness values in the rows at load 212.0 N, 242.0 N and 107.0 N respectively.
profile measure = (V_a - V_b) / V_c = -0.01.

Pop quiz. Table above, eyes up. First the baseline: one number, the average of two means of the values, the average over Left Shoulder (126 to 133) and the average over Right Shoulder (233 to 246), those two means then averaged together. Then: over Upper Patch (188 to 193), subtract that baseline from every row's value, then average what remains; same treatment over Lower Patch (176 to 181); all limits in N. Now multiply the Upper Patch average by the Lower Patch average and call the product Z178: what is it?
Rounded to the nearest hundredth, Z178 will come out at 1.26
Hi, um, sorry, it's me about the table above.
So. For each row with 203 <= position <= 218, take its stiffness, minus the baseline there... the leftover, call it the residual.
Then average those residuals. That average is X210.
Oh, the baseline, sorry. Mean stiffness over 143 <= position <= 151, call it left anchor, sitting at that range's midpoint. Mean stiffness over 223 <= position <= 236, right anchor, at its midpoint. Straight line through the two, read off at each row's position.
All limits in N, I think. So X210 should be 0.06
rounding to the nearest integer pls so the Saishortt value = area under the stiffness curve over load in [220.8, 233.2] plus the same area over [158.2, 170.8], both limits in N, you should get 79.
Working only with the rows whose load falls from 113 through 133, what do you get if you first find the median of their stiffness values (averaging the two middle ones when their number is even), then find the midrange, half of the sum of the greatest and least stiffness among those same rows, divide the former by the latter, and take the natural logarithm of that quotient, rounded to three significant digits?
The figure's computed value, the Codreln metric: 0.158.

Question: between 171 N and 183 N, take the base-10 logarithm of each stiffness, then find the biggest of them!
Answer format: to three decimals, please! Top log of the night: 0.539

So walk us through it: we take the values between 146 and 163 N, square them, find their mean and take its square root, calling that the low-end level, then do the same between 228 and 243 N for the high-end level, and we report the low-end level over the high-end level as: 0.99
